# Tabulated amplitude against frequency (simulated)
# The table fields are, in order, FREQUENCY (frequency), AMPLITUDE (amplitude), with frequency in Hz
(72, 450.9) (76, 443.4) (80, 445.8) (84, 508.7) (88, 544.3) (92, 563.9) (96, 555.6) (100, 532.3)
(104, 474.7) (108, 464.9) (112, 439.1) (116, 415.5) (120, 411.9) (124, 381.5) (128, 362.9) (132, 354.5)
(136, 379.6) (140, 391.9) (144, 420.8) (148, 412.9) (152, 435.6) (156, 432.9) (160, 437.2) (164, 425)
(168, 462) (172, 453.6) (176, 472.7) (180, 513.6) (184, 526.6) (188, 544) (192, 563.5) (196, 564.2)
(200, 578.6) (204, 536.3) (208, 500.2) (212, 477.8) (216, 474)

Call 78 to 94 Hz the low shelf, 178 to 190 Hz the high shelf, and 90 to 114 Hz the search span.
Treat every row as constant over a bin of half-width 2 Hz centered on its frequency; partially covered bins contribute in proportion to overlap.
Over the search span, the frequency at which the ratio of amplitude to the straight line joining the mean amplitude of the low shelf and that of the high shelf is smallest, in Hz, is 112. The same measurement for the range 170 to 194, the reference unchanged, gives 172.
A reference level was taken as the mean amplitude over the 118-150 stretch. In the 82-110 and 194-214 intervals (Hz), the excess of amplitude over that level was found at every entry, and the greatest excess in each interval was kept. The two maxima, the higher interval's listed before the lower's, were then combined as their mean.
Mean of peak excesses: 182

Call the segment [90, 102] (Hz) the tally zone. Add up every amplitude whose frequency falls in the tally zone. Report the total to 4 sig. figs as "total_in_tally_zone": 1652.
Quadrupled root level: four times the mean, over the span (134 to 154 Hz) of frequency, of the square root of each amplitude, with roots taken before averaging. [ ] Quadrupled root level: 81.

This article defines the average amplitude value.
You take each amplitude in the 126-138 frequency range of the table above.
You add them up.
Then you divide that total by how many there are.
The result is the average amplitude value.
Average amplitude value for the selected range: 366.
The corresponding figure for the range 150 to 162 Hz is 435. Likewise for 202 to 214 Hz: 505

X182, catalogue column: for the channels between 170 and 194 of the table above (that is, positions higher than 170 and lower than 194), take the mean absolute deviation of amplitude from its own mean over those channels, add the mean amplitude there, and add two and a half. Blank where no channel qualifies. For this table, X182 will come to 548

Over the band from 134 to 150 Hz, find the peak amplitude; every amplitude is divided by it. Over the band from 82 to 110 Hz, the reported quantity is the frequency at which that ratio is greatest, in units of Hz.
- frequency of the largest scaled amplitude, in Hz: 92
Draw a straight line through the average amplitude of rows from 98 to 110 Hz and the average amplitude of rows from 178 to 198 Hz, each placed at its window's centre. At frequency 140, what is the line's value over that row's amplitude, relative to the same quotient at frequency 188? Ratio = 1.31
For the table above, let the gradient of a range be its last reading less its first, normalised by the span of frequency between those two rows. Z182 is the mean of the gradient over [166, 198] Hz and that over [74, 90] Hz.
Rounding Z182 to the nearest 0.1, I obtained 6.0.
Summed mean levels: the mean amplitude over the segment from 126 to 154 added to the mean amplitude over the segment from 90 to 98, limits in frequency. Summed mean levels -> 954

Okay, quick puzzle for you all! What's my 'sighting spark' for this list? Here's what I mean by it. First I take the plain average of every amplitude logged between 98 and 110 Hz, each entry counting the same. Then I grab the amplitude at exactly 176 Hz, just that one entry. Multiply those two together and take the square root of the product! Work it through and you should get 482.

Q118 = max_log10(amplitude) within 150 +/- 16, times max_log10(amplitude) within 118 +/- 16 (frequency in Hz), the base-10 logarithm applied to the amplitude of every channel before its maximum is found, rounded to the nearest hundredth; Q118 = 7.07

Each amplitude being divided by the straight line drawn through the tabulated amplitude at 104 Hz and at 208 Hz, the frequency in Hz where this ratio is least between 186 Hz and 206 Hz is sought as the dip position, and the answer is 204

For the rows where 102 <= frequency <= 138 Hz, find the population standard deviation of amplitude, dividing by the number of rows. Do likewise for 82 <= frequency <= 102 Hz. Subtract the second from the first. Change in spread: 22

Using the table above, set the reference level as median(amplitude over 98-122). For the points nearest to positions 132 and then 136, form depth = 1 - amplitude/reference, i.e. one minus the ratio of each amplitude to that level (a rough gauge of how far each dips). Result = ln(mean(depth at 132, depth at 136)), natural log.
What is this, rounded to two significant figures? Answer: -1.7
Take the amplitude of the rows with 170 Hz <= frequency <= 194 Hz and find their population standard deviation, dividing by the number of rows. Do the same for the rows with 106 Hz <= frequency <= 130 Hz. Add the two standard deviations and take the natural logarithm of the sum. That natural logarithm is 4.28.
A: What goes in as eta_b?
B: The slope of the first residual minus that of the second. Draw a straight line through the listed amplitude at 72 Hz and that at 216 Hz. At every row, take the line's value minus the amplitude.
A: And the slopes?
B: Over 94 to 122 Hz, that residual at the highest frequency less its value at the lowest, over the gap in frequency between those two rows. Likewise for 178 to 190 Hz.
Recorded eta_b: 10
